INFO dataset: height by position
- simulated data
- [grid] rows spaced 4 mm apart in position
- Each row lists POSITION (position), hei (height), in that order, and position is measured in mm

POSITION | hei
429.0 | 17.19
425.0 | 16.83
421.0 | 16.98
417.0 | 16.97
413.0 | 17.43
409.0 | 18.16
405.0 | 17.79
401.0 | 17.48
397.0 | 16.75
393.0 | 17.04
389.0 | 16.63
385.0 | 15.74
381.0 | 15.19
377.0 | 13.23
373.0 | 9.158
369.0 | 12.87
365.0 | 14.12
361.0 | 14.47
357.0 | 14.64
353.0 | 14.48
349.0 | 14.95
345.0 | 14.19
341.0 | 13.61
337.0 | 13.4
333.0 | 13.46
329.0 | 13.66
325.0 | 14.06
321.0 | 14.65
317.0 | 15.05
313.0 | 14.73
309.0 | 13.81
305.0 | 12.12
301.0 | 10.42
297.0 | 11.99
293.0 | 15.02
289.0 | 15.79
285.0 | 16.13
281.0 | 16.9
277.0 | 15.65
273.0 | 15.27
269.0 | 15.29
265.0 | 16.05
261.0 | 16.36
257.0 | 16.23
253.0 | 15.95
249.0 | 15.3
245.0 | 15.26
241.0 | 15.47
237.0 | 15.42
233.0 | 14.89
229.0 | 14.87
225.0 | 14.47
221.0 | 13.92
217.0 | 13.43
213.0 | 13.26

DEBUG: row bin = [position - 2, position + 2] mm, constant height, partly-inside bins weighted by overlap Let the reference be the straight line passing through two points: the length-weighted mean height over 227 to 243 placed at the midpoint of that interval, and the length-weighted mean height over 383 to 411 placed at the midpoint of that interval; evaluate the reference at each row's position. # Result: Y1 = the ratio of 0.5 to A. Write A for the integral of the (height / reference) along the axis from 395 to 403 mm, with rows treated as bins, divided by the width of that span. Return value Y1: 0.500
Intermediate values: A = 1.00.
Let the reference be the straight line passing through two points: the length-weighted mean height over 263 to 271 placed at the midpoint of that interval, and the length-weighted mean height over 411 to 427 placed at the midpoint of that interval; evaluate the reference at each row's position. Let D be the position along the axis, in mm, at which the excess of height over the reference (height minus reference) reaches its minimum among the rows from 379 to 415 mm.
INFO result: 381.0 mm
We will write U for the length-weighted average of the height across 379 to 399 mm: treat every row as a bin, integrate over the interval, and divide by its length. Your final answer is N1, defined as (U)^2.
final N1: 265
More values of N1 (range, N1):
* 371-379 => 125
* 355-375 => 170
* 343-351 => 212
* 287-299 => 204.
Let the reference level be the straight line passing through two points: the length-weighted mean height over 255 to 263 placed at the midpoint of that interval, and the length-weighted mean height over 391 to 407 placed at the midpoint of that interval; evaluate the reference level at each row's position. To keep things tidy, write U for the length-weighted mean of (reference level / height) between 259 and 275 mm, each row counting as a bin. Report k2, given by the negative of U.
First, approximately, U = 1.04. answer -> -1.04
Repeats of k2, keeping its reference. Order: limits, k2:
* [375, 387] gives -1.17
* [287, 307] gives -1.30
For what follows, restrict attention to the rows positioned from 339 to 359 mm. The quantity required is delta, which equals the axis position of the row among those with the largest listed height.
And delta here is 349.0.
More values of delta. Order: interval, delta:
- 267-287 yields 281.0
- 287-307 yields 289.0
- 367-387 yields 385.0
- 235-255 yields 253.0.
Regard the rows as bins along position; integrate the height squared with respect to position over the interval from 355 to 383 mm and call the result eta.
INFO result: 5113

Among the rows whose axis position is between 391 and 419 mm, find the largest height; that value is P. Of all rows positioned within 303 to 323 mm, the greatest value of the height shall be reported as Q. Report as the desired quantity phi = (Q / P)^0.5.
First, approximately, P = 18.16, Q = 15.05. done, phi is 0.91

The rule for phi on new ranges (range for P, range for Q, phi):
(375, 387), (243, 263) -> 1.02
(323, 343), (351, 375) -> 1.02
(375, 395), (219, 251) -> 0.95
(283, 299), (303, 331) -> 0.97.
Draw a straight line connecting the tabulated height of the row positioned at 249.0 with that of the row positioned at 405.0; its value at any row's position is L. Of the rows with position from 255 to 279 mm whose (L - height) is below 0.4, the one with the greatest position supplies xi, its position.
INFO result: 277.0 mm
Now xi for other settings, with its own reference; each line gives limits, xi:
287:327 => 289.0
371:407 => 405.0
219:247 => 245.0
